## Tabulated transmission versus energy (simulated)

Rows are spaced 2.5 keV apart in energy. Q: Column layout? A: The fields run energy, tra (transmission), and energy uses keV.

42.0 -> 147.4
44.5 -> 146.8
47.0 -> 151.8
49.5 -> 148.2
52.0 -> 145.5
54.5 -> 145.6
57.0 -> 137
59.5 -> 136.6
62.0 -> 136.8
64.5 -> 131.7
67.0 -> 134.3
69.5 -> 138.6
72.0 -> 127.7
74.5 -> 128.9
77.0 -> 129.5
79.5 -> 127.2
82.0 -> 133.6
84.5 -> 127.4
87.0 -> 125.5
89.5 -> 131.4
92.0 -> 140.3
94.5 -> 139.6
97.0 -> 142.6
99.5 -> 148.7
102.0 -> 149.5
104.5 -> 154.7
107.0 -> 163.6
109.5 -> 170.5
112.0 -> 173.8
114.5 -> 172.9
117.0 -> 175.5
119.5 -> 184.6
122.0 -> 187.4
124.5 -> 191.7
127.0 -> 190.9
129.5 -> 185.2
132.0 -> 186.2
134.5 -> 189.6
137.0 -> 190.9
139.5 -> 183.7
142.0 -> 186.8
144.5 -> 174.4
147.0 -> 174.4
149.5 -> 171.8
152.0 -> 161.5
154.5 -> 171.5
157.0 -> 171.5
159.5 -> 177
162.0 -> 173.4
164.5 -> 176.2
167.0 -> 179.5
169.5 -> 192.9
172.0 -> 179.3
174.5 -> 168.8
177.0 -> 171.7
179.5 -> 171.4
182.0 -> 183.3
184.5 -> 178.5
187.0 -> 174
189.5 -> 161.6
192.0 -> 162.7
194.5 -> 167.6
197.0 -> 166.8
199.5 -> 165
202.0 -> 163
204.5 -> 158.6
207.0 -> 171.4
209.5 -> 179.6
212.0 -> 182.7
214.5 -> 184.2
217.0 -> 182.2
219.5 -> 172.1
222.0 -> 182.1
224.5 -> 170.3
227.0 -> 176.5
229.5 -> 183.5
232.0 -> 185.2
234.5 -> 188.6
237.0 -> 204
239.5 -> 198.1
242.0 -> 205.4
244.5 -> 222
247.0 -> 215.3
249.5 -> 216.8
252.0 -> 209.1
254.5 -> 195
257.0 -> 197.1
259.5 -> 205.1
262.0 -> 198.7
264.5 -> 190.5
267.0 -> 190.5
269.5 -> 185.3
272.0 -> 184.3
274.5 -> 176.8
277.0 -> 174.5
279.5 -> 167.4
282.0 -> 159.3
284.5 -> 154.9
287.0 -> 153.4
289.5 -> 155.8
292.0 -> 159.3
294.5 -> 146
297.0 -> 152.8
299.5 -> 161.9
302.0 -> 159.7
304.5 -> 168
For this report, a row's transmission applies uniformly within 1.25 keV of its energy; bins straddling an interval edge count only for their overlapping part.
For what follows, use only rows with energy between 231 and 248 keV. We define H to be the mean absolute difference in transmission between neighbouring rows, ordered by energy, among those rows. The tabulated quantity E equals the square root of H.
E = 3.04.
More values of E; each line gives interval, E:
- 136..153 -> 2.44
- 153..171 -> 2.18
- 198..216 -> 2.31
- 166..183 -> 2.96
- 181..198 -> 2.18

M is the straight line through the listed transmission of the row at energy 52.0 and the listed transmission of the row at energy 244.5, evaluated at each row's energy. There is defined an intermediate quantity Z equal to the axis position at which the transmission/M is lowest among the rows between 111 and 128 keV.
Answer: 114.5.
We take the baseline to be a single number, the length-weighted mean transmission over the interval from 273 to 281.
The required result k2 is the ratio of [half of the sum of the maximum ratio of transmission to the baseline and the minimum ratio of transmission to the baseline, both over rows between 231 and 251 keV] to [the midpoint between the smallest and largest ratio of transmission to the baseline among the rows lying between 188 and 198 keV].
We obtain 1.24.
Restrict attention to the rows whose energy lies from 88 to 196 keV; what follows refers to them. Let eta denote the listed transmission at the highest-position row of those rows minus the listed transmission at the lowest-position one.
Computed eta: 36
